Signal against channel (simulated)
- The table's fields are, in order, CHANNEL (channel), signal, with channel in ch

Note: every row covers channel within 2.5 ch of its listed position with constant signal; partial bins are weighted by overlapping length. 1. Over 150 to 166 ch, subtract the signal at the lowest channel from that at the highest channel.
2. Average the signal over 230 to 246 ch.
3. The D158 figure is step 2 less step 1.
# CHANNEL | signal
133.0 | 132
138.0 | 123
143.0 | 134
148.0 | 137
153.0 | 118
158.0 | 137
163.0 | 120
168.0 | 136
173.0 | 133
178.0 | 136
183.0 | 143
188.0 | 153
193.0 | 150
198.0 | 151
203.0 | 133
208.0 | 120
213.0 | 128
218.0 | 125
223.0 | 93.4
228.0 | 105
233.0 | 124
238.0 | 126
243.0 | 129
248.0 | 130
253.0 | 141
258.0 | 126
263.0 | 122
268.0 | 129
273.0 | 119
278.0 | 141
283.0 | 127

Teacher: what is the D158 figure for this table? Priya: 124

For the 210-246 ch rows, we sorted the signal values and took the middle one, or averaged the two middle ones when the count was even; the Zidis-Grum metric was 125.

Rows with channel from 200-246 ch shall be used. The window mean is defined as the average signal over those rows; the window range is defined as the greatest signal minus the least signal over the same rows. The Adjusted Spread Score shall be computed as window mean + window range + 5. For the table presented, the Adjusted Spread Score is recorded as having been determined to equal 165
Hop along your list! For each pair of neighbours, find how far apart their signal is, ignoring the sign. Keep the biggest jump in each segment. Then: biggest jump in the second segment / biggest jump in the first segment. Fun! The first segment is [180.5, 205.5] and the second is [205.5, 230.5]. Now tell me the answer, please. 1.8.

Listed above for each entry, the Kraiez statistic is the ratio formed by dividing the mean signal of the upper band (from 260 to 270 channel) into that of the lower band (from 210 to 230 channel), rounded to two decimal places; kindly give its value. 0.90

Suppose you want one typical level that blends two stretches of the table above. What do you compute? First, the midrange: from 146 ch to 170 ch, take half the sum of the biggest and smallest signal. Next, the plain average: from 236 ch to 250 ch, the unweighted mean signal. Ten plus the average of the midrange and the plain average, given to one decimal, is 137.9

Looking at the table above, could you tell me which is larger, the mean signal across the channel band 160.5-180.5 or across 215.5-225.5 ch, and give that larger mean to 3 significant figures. 131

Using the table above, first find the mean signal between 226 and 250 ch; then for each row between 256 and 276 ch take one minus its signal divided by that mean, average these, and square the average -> 0.0001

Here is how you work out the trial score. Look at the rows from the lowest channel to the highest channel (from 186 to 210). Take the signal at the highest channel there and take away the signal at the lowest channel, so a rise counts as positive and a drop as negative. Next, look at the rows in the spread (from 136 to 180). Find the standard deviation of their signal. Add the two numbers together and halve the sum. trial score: -13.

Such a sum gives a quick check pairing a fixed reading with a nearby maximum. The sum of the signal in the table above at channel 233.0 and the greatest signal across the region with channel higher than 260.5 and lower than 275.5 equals 253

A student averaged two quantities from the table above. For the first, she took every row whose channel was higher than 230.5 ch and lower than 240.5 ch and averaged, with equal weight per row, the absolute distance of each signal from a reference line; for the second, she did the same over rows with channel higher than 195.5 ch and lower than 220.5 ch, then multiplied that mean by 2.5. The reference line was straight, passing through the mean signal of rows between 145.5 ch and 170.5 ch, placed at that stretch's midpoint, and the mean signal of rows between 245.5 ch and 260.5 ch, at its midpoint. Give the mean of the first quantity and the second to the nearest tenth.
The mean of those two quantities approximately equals 14.1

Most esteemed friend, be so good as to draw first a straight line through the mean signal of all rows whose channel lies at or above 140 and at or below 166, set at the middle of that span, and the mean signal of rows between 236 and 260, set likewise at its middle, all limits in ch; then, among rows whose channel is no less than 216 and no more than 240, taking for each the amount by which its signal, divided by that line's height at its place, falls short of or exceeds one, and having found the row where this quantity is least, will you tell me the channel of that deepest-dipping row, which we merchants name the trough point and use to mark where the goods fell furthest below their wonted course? 223.0 ch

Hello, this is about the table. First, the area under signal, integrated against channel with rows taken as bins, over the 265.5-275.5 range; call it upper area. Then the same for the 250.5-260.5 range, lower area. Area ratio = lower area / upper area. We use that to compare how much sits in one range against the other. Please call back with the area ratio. 1.08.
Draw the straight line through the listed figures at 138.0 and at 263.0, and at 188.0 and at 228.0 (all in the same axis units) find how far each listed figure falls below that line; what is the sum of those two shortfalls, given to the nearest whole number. -13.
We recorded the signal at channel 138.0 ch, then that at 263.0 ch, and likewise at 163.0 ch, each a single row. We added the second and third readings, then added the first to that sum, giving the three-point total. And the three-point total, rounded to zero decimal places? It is 365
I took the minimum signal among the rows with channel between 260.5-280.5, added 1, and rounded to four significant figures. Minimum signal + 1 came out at 120.0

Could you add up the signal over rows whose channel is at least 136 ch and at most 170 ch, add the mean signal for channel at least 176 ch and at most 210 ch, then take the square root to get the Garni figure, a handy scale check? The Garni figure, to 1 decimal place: 32.3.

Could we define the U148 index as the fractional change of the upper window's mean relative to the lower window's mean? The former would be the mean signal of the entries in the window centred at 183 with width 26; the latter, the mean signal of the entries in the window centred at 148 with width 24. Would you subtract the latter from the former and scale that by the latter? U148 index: 0.10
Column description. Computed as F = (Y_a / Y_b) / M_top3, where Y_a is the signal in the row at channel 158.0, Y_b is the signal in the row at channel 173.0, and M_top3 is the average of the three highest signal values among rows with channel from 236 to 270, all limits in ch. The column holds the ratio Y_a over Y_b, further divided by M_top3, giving 0.0077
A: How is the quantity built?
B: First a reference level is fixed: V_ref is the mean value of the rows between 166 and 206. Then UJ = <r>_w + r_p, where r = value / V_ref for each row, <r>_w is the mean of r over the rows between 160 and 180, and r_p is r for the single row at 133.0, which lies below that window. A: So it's 1.86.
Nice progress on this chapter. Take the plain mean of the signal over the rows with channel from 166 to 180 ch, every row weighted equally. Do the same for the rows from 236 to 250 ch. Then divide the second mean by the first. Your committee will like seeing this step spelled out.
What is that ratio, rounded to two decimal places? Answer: 0.95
